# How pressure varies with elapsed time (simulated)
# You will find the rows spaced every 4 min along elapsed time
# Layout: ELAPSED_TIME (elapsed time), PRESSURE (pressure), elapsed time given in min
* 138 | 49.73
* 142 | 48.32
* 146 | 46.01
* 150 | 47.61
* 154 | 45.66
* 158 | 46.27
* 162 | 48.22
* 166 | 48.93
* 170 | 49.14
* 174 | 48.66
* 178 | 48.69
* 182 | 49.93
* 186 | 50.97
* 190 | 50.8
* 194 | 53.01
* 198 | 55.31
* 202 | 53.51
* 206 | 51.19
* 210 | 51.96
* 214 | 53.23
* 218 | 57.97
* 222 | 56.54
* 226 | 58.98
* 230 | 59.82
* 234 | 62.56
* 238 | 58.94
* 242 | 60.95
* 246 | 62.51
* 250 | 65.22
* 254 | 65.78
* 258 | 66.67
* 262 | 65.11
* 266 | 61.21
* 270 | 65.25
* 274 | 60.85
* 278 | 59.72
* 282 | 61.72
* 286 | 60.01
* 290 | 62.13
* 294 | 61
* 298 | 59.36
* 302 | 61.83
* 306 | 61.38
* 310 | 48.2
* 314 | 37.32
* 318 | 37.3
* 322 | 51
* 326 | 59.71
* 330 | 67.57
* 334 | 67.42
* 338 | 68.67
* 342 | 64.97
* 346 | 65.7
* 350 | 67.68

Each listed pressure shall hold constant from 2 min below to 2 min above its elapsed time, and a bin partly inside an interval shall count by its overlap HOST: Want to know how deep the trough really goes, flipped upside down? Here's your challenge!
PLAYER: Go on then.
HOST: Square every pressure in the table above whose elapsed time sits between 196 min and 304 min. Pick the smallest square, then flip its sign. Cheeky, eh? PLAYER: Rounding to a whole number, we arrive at -2620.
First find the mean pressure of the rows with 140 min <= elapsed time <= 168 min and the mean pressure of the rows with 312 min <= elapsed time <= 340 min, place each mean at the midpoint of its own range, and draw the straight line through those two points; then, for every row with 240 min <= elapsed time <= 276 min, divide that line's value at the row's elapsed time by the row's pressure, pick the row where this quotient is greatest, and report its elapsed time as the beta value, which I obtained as 274 min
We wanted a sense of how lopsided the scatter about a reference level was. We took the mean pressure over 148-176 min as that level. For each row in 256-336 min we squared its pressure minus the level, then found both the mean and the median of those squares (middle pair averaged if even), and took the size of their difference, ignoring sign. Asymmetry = 15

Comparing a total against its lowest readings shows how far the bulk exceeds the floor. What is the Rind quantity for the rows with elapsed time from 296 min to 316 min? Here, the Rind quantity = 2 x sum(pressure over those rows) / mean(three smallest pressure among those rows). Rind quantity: 11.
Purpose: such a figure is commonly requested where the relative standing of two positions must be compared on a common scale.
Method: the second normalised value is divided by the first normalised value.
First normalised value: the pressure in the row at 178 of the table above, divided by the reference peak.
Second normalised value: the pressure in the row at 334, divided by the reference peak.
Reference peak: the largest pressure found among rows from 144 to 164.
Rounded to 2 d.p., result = 1.38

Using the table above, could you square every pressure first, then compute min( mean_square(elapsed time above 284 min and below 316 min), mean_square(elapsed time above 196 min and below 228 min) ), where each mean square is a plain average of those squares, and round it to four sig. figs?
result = 3014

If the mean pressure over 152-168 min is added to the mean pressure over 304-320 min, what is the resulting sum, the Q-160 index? 93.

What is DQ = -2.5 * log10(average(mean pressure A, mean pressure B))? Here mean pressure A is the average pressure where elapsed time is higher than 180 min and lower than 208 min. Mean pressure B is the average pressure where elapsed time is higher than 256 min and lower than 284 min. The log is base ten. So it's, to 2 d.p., -4.40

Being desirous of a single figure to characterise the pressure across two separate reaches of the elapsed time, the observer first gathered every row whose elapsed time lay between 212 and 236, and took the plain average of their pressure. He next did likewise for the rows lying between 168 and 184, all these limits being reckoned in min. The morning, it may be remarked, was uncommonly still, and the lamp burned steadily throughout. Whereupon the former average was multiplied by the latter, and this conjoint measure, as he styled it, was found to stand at 2857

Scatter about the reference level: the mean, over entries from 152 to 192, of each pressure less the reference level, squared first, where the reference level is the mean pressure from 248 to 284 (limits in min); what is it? 221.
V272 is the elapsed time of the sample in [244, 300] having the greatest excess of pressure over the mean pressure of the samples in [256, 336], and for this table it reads 258 min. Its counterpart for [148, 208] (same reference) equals 198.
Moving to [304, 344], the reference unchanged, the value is 338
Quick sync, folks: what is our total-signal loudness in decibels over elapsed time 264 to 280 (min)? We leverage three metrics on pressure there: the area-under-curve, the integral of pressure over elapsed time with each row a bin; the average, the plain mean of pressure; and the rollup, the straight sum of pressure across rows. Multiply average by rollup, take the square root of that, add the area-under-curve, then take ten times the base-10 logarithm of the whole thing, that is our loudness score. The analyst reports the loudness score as 30.5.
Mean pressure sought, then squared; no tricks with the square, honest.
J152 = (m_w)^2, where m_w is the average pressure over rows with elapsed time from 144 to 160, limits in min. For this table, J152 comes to 2152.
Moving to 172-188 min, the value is 2456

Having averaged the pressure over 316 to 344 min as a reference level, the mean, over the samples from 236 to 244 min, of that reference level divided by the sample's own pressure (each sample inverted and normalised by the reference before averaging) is 0.99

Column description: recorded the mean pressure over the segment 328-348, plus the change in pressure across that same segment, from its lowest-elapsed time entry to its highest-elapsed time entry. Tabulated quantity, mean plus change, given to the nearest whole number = 65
